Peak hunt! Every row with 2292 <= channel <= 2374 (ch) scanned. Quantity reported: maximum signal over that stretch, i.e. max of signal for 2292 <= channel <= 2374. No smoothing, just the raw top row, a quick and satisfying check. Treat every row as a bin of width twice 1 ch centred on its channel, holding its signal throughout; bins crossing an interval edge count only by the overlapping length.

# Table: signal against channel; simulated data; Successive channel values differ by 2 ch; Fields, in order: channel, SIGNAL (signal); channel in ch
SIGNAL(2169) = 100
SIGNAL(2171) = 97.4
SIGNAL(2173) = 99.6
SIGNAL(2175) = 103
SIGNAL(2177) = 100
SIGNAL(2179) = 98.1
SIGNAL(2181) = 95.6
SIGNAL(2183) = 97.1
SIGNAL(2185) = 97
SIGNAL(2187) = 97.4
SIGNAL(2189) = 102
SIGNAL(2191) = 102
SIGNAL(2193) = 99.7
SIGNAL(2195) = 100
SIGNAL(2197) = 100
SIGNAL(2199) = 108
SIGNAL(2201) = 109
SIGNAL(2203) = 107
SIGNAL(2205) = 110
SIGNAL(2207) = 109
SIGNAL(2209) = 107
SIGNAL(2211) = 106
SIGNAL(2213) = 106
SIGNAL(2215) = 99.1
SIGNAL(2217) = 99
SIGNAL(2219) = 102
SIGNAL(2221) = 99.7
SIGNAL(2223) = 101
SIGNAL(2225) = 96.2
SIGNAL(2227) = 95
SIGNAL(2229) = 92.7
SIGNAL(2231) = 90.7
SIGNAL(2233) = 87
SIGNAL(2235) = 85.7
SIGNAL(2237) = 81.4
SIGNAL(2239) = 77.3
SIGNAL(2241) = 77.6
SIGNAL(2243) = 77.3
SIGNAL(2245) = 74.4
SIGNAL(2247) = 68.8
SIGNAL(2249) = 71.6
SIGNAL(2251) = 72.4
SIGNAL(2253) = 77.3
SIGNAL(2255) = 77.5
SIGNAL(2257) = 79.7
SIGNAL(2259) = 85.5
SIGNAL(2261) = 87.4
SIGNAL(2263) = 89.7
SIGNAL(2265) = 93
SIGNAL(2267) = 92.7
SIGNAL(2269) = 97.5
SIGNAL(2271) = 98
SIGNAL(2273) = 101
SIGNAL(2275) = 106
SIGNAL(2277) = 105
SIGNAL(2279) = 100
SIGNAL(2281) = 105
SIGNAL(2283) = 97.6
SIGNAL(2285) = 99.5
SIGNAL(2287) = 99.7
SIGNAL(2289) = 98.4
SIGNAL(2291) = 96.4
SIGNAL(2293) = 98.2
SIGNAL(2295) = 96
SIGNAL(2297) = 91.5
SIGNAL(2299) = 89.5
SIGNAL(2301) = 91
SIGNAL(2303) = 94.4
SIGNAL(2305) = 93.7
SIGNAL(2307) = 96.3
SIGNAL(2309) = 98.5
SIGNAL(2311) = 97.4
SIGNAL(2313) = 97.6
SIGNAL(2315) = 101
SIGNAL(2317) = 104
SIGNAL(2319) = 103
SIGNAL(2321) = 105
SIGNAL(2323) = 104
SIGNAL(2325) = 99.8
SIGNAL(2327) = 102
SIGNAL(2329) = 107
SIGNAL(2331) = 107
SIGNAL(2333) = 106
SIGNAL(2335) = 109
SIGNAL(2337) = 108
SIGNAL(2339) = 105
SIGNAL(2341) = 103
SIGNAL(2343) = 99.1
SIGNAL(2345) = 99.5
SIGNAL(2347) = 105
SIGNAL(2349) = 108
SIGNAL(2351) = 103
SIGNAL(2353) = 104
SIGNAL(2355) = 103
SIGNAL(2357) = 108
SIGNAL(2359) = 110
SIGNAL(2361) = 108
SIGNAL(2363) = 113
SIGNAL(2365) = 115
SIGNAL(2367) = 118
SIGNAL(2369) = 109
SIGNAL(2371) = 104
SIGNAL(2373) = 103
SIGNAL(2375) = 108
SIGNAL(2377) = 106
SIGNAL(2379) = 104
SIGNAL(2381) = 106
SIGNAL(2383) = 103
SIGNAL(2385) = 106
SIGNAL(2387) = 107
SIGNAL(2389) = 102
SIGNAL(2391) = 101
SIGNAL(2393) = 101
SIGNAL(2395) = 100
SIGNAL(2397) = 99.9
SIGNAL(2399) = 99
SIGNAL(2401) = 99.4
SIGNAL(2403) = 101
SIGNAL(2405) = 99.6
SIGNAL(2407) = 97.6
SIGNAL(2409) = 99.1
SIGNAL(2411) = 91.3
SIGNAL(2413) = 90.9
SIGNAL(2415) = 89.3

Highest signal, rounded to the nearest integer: 118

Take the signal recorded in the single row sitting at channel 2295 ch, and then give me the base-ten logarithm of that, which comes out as 1.98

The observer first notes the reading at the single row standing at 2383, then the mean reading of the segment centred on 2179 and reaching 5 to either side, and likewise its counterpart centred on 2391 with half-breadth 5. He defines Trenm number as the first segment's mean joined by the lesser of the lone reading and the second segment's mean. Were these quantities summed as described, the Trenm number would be 201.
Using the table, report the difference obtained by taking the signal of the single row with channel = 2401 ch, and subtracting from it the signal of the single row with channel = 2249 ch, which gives 28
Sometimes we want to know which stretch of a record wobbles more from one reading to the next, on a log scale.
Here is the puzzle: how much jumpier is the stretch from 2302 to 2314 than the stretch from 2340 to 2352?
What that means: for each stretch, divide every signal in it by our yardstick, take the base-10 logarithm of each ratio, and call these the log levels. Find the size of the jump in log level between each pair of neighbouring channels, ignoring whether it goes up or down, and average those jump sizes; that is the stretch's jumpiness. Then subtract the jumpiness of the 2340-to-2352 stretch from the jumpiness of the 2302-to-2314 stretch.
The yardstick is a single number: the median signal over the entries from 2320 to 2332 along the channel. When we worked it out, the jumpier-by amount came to -0.009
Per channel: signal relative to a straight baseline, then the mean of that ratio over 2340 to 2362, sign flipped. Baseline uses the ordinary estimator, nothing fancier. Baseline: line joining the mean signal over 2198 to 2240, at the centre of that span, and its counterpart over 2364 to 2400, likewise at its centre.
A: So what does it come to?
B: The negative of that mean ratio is -1.01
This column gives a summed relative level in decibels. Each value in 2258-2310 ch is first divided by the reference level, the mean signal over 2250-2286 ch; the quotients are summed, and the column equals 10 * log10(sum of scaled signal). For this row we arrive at 14.3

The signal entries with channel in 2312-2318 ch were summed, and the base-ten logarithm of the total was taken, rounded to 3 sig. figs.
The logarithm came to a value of 2.48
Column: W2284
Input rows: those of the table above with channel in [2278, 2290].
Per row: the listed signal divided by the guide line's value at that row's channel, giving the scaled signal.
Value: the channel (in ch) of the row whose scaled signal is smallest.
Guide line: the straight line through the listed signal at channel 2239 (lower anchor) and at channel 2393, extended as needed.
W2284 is 2289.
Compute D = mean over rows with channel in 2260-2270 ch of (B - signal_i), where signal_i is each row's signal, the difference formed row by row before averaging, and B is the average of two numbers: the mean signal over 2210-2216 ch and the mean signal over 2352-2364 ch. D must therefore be 13.6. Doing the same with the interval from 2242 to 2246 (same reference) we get 29.8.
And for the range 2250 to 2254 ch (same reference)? 30.8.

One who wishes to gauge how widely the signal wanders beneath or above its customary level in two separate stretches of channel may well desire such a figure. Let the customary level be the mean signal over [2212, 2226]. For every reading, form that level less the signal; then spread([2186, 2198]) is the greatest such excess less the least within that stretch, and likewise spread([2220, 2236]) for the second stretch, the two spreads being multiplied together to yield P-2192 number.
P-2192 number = 70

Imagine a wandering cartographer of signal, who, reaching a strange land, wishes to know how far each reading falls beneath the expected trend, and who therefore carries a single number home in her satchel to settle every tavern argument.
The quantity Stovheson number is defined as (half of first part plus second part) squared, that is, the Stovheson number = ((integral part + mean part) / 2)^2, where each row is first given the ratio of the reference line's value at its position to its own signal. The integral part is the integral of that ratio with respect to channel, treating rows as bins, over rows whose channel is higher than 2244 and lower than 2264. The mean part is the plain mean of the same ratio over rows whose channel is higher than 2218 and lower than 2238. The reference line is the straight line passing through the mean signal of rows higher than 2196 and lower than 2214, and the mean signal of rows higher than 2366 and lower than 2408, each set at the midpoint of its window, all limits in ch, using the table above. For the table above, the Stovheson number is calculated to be 201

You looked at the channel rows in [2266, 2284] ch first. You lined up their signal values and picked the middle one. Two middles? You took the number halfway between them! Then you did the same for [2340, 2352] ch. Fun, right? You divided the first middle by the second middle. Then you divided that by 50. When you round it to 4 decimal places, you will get 0.0194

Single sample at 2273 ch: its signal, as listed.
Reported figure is 101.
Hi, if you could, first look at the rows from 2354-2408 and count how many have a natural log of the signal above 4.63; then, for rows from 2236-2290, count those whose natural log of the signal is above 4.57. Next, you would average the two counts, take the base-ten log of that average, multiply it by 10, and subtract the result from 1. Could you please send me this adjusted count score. -10.46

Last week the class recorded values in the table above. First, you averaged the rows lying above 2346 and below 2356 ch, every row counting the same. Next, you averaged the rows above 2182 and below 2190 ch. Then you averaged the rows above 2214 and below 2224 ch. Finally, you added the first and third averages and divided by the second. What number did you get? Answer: 2.08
